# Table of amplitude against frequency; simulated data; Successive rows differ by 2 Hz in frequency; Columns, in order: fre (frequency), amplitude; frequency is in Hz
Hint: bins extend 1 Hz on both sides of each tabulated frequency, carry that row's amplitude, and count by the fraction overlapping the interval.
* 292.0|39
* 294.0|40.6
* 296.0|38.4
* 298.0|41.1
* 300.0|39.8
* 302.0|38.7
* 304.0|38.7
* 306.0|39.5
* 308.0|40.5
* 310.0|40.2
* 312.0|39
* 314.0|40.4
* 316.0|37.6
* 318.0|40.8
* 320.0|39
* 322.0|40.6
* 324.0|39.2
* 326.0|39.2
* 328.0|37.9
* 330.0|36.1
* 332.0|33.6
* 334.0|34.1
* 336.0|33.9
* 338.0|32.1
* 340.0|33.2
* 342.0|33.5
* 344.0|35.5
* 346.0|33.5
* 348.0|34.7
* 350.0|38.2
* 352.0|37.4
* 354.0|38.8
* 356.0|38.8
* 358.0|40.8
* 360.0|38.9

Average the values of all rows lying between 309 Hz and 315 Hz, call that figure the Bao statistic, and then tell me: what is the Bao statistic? 39.9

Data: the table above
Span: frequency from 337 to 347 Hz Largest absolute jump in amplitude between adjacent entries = 2.00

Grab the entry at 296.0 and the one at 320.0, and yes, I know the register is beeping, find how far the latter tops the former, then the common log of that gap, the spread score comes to -0.2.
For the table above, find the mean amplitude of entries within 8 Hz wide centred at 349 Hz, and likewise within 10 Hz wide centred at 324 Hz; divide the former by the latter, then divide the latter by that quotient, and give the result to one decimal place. 42.7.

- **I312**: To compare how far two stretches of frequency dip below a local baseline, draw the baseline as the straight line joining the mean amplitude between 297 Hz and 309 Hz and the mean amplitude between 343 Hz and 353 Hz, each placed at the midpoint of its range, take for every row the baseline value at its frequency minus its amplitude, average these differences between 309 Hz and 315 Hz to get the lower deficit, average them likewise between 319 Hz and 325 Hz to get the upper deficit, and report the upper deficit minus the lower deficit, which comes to -0.6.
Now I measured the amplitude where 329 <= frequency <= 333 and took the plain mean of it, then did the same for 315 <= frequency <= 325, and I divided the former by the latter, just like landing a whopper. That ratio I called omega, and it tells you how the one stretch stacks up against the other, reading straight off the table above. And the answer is 0.88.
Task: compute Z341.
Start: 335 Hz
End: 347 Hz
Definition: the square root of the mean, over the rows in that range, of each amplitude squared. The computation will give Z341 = 33.6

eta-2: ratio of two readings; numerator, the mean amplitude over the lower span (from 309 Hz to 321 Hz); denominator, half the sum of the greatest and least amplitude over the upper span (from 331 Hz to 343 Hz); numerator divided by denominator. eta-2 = 1.19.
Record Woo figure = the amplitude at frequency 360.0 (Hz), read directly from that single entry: 38.9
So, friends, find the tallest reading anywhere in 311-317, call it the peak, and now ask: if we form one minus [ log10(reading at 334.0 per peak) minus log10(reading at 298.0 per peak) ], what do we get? 1.08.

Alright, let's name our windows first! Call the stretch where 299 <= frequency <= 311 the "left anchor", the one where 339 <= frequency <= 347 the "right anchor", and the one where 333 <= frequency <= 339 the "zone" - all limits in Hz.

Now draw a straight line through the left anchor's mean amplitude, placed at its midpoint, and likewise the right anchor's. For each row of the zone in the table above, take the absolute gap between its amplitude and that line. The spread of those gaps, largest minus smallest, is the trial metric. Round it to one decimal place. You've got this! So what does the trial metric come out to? 1.5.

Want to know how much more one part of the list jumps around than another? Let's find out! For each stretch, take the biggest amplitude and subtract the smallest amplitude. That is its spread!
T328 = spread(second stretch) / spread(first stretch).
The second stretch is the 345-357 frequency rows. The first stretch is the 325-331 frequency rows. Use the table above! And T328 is 1.7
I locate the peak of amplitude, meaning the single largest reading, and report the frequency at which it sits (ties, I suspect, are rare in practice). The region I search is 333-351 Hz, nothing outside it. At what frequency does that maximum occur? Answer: 350.0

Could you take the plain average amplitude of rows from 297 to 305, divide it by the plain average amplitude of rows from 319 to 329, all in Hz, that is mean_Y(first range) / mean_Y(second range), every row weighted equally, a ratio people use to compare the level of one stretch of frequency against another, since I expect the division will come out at 1.01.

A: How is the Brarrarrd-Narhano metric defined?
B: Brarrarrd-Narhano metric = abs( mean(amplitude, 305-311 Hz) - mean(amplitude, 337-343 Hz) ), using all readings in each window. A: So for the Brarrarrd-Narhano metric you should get 7.1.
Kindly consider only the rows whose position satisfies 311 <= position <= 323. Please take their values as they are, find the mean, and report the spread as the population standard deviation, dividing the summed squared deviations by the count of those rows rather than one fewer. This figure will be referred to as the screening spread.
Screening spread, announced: 1.1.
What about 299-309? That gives 0.7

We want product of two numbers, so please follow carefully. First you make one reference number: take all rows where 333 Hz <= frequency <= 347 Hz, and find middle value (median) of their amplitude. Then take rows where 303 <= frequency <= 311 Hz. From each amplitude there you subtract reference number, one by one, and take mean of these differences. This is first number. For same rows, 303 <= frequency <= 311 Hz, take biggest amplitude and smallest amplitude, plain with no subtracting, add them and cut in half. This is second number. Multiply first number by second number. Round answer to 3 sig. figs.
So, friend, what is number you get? 247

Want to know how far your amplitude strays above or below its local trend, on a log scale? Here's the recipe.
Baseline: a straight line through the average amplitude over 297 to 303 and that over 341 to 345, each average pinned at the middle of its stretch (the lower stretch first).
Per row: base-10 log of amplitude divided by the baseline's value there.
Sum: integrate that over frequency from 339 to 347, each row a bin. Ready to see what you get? -0.06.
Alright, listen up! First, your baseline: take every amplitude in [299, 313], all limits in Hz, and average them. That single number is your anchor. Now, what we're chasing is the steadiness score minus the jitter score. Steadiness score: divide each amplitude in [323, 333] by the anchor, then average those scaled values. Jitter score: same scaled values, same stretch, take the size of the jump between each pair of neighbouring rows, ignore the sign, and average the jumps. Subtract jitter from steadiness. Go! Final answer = 0.91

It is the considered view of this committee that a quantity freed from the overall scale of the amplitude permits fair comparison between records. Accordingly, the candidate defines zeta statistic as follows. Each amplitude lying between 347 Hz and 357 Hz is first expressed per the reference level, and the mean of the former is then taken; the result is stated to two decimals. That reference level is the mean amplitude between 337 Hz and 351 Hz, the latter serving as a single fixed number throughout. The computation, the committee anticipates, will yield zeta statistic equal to 1.09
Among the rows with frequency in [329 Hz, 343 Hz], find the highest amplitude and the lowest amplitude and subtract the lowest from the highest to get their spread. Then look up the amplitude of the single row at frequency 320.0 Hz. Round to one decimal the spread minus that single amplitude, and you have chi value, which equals -35.0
